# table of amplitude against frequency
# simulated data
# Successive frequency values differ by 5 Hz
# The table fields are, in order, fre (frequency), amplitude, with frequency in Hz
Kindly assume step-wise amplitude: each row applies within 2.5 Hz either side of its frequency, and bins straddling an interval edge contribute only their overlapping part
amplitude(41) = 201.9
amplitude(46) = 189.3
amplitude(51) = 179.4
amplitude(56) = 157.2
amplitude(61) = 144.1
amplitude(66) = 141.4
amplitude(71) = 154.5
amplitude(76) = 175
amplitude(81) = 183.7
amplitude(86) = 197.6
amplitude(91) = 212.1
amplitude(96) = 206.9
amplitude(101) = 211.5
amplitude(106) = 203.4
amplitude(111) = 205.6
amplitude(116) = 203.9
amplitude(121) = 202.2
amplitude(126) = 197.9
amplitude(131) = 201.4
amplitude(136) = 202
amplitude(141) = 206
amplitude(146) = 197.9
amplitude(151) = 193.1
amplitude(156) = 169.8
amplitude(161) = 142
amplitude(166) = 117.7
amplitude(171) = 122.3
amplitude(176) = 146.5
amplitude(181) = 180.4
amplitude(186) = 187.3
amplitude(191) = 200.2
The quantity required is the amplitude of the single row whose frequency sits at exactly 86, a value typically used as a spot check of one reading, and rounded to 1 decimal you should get 197.6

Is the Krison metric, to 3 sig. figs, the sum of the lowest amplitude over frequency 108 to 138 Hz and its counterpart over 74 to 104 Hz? 373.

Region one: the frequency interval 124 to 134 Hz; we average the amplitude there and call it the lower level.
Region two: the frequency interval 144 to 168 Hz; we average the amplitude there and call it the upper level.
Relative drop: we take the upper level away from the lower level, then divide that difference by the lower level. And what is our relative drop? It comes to 0.18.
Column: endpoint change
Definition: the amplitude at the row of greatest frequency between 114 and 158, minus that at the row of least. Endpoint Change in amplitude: -34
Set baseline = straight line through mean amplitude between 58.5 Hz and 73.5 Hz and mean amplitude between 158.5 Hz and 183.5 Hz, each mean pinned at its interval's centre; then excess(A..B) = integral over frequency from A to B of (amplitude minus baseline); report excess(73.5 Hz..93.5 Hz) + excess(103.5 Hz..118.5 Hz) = 1821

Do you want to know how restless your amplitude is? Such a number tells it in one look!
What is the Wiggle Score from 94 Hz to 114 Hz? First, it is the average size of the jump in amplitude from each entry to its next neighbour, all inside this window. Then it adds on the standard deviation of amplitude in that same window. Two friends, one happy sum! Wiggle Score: 8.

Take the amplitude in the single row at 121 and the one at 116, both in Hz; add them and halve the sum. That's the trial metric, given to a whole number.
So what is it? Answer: 203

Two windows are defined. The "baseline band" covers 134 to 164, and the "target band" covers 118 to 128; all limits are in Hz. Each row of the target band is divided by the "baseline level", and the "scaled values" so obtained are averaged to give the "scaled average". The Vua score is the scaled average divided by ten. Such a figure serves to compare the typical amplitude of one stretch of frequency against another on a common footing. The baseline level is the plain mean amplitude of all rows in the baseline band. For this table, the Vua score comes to 0.11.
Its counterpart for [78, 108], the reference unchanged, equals 0.11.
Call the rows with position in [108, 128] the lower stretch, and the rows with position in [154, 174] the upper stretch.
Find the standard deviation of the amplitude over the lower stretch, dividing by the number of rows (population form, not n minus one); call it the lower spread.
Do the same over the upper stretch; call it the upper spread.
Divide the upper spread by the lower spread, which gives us 7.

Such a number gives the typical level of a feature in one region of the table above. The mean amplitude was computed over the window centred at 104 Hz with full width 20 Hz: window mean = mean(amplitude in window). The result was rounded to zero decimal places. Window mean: 207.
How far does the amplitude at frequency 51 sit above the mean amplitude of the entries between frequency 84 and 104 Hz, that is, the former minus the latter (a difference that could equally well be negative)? -28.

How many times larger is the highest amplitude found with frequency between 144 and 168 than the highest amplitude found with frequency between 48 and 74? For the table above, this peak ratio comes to 1.10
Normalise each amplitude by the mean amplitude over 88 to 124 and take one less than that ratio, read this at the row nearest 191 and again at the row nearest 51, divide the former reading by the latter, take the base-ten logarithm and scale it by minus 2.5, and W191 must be 1.6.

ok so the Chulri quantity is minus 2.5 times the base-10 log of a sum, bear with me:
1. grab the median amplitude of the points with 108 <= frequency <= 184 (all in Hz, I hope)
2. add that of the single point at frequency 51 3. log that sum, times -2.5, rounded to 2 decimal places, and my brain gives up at -6.44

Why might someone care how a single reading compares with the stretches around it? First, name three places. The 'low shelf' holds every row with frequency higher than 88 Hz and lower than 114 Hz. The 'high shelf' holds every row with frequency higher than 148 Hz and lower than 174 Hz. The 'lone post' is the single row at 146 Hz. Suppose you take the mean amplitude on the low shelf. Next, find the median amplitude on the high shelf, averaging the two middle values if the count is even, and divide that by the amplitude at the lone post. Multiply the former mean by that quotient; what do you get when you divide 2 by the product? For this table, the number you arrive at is 0.0134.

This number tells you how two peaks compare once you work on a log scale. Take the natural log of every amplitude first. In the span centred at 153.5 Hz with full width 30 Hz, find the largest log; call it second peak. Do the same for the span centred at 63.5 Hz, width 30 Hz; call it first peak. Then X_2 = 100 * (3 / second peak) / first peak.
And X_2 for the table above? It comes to 10.9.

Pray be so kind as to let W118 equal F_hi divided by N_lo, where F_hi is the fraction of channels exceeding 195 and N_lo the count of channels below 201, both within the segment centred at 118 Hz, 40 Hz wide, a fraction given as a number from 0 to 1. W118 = 1.00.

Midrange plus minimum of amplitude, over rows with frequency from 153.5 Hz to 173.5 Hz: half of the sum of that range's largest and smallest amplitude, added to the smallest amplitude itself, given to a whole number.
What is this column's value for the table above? 261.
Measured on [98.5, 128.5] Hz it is 403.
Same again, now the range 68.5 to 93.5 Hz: 338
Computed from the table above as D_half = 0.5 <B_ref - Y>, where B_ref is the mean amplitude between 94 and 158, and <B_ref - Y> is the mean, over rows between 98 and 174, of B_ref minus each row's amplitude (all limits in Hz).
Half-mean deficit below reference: 8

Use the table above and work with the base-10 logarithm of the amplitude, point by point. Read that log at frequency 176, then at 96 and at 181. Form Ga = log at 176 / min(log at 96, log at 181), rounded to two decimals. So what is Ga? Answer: 0.96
